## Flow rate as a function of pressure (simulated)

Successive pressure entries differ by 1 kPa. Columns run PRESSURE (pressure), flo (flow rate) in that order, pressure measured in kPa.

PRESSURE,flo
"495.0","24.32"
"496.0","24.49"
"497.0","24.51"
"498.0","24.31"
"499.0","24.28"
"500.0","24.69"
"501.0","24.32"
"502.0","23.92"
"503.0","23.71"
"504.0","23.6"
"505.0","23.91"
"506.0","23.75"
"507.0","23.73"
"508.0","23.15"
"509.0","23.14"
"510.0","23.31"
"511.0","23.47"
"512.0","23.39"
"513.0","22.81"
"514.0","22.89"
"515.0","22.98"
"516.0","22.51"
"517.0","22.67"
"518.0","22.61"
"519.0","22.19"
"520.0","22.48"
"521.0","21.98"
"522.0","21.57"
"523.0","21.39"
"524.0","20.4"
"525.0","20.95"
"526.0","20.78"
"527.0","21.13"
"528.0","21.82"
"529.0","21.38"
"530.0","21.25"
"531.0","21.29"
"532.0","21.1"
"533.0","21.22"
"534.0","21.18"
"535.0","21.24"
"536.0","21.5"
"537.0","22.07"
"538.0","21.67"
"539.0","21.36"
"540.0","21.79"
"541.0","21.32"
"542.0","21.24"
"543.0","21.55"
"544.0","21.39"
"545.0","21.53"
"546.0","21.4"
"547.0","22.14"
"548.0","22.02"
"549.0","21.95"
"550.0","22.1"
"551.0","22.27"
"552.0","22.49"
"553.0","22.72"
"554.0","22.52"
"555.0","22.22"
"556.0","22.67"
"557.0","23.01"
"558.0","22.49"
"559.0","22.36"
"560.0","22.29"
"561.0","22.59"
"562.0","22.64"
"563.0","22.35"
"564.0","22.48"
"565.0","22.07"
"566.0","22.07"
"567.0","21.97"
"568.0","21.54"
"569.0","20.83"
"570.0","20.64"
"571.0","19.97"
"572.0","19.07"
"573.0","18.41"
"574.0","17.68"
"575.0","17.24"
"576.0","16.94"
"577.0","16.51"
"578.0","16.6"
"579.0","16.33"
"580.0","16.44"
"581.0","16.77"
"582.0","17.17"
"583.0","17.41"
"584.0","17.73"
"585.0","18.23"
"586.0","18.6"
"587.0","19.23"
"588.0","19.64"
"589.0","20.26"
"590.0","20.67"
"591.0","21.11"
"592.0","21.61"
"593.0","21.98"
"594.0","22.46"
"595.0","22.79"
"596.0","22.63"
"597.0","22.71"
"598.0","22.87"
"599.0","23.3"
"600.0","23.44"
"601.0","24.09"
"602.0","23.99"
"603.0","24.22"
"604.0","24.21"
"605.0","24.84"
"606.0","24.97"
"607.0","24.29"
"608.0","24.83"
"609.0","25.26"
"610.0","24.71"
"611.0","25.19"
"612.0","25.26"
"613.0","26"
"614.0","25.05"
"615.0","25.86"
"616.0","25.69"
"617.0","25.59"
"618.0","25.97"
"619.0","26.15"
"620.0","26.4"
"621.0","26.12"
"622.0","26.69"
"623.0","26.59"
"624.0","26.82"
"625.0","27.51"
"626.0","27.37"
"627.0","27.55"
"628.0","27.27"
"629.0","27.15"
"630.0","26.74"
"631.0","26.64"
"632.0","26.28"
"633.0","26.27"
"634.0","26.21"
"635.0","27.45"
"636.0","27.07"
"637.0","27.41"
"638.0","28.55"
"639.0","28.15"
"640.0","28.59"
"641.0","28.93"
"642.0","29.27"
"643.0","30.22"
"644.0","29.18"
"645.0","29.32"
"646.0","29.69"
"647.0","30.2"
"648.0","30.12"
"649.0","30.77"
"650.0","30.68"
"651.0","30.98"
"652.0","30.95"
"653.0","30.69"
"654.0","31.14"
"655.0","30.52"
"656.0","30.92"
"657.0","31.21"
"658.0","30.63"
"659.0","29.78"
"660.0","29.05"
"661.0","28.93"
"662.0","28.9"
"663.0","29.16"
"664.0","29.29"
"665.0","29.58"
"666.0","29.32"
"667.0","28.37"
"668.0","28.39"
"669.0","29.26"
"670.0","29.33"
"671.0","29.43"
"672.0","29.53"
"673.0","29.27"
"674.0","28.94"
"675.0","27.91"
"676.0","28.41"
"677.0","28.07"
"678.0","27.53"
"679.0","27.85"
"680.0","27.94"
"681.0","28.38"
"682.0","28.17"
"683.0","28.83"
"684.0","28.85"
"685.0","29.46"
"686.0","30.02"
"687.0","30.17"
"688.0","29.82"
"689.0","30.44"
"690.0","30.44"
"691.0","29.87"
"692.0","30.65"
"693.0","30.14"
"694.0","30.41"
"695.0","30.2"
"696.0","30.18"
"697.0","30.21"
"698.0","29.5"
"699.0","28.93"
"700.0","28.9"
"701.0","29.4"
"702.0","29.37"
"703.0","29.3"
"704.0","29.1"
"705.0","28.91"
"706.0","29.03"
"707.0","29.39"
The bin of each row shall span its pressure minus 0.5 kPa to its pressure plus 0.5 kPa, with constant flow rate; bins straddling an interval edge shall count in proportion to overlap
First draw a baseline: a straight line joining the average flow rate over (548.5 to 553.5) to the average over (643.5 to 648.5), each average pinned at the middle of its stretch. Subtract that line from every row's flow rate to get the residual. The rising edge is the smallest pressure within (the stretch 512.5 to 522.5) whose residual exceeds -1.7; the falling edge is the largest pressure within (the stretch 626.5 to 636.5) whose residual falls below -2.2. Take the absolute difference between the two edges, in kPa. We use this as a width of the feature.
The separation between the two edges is 121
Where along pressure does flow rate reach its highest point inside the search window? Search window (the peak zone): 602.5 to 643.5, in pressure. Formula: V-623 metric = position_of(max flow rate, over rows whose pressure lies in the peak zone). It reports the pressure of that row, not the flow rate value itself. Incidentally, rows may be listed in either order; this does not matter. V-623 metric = 643.0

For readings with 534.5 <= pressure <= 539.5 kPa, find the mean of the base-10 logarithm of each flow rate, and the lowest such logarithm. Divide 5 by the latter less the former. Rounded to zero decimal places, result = -756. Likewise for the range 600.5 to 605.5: -999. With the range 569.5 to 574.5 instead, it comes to -147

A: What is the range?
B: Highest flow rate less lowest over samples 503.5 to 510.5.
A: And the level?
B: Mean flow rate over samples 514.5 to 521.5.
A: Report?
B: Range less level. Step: -21.7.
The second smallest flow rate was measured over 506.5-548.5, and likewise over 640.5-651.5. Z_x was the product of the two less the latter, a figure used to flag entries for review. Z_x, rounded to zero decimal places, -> 577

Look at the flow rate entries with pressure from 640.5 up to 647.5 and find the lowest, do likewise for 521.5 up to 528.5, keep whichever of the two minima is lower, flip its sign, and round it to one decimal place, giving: -20.4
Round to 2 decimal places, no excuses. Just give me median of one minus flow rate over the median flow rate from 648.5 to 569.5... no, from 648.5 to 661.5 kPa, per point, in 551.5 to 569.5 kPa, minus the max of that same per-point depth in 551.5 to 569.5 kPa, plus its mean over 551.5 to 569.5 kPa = 0.22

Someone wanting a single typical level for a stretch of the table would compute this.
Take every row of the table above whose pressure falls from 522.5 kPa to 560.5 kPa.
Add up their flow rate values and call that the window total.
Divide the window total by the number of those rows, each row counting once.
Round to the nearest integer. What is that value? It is 22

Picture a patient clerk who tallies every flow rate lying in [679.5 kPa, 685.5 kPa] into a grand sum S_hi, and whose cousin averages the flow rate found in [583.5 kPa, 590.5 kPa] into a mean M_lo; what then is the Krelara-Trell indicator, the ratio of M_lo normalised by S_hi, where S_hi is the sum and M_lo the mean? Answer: 0.11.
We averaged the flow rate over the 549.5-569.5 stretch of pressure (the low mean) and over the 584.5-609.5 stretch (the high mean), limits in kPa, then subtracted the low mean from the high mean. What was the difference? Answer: 0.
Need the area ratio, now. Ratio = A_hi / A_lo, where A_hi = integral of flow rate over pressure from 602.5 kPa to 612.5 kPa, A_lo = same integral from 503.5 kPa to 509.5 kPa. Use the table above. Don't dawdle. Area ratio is 1.8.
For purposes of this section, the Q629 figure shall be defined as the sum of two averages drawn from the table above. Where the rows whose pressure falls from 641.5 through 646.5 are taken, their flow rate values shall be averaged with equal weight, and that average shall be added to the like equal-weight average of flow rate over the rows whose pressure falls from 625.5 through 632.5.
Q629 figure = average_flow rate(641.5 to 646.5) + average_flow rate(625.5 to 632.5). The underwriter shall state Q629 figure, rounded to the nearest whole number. 57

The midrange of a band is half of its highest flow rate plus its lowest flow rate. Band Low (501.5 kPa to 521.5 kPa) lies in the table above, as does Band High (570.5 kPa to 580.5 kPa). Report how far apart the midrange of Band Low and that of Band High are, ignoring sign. 4.8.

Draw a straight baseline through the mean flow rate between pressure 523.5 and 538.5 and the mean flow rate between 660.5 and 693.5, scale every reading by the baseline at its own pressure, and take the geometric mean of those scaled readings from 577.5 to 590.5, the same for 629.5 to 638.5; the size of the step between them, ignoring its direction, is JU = 0.26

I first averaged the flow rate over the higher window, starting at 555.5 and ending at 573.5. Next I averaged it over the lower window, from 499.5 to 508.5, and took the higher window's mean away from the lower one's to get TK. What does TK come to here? 2.2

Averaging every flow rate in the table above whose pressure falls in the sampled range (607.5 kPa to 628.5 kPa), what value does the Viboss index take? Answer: 26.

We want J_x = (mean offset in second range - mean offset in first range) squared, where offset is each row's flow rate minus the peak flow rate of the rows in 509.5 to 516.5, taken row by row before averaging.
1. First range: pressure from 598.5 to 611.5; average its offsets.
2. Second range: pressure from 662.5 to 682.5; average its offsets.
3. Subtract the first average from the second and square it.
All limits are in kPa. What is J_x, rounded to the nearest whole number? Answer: 18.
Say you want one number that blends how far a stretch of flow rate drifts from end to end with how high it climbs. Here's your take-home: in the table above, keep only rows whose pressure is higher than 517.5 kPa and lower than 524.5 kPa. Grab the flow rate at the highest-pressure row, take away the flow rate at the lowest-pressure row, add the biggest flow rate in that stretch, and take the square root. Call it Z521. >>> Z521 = 4.52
